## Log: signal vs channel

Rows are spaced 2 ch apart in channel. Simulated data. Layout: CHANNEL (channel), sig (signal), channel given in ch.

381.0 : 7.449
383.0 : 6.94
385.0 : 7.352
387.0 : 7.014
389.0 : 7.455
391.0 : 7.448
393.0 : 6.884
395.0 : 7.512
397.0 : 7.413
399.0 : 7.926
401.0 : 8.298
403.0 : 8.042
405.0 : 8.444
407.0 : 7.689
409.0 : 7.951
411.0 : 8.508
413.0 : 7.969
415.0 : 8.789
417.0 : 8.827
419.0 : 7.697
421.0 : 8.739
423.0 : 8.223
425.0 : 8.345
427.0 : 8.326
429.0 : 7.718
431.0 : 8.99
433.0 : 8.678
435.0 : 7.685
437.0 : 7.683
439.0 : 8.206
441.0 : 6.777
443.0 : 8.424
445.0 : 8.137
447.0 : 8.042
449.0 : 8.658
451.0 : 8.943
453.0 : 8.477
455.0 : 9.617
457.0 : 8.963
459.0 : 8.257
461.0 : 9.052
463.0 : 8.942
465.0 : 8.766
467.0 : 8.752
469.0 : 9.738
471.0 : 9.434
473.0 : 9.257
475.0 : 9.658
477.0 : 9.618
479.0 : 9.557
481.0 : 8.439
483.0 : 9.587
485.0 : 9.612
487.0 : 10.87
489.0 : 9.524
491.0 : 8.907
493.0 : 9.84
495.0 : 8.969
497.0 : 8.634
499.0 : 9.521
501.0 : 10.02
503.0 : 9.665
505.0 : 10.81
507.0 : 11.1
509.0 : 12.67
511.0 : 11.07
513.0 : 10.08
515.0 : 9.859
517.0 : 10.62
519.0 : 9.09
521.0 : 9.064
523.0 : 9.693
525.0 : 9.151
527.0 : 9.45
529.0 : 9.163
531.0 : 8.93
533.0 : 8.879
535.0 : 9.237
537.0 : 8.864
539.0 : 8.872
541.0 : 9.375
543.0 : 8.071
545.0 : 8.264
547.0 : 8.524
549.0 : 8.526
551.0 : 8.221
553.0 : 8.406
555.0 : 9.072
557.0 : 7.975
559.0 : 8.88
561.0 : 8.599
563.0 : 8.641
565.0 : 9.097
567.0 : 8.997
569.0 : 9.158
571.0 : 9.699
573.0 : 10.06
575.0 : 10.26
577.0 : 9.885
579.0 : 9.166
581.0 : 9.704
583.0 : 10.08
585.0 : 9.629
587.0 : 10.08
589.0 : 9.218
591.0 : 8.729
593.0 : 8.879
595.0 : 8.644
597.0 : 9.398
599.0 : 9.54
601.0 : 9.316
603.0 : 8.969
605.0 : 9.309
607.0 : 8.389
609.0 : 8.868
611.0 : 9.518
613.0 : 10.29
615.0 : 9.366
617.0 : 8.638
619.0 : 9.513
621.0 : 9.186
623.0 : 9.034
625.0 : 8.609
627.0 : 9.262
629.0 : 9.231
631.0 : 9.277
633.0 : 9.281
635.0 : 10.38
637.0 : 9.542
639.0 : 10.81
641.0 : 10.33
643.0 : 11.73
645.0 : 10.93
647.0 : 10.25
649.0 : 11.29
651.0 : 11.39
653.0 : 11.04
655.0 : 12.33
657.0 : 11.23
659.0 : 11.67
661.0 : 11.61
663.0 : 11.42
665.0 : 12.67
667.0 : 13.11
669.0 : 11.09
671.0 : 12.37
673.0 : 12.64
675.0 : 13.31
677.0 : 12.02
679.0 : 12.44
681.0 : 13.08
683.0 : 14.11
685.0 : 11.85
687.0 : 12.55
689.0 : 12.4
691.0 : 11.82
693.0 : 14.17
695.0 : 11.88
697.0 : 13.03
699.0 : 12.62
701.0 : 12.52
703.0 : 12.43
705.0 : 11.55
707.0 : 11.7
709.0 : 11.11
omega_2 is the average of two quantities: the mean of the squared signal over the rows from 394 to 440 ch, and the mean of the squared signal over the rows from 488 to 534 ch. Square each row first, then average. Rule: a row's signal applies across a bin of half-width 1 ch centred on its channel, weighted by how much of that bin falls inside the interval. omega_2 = 82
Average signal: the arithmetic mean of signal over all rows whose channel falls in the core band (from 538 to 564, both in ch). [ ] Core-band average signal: 8.6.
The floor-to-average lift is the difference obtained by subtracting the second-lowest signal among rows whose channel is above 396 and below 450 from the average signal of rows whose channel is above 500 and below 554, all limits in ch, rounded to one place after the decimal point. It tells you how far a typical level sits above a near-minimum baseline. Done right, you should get 2.1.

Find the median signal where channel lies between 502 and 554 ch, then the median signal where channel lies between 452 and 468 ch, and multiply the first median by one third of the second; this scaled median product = 27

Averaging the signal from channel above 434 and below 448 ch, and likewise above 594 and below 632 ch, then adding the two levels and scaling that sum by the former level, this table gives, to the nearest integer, 134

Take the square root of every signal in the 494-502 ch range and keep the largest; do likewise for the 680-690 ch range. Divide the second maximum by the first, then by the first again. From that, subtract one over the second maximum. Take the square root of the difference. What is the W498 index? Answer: 0.33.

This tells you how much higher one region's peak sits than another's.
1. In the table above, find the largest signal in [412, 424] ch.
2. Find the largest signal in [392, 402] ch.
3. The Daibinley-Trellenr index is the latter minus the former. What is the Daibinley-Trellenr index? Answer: -0.5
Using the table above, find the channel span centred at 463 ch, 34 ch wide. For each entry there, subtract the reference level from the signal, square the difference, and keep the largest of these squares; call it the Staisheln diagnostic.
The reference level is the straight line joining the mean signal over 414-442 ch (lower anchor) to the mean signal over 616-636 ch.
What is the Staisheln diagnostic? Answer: 1.8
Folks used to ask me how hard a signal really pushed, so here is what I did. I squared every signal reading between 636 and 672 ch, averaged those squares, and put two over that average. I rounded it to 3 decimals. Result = 0.015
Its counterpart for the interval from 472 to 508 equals 0.021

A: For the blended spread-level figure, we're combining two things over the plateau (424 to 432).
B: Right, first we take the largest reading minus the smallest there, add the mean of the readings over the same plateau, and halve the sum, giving 4.8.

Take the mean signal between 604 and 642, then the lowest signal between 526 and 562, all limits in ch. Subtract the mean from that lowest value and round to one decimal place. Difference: -1.4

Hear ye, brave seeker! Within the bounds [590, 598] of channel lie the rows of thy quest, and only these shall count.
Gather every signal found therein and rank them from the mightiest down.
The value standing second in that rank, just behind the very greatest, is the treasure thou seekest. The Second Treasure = 8.879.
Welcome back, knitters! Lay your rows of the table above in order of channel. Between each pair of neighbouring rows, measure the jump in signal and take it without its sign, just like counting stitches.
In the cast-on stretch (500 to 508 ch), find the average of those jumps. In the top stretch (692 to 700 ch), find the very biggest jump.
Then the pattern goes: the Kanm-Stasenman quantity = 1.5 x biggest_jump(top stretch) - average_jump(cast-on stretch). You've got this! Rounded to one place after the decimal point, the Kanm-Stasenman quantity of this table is 2.8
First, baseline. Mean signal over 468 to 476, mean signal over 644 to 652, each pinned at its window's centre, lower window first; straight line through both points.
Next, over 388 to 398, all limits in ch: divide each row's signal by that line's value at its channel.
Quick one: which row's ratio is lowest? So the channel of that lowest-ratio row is 393.0 ch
